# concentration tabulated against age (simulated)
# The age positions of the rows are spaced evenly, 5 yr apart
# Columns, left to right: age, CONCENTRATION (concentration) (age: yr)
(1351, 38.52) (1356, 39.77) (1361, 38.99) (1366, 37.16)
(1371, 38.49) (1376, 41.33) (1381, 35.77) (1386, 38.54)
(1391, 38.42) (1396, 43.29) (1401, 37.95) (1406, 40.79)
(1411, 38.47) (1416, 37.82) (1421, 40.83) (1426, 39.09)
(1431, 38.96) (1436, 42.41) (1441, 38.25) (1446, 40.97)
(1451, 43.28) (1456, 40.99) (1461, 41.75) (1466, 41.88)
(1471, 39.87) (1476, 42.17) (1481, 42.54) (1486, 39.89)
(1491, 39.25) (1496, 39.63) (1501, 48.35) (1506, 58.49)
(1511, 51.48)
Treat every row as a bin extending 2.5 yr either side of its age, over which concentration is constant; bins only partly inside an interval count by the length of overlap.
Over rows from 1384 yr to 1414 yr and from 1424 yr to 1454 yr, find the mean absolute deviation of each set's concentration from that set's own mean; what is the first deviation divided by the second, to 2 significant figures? 0.95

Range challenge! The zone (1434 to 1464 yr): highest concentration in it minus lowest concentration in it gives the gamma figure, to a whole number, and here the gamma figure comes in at 5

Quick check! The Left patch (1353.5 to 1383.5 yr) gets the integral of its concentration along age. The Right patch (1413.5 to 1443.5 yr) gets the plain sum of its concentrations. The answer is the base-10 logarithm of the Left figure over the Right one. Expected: 0.688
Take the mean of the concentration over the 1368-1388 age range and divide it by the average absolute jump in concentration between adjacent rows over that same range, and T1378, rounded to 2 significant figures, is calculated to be 10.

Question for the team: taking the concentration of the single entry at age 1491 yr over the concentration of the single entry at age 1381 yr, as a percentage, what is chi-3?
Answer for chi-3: 110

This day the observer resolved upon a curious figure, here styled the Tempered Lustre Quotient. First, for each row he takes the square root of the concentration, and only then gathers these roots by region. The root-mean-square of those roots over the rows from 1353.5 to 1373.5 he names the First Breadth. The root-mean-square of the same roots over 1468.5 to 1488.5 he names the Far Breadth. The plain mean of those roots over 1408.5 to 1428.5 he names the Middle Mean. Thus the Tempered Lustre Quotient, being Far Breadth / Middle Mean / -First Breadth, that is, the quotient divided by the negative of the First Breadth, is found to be -0.165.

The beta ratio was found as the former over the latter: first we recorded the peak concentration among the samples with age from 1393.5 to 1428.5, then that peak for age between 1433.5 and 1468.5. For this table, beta 1.000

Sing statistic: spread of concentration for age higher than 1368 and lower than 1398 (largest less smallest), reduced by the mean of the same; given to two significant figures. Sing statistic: -32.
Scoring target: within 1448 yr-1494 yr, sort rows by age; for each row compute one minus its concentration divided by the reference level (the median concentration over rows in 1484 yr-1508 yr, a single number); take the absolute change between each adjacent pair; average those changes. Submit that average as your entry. 0.03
